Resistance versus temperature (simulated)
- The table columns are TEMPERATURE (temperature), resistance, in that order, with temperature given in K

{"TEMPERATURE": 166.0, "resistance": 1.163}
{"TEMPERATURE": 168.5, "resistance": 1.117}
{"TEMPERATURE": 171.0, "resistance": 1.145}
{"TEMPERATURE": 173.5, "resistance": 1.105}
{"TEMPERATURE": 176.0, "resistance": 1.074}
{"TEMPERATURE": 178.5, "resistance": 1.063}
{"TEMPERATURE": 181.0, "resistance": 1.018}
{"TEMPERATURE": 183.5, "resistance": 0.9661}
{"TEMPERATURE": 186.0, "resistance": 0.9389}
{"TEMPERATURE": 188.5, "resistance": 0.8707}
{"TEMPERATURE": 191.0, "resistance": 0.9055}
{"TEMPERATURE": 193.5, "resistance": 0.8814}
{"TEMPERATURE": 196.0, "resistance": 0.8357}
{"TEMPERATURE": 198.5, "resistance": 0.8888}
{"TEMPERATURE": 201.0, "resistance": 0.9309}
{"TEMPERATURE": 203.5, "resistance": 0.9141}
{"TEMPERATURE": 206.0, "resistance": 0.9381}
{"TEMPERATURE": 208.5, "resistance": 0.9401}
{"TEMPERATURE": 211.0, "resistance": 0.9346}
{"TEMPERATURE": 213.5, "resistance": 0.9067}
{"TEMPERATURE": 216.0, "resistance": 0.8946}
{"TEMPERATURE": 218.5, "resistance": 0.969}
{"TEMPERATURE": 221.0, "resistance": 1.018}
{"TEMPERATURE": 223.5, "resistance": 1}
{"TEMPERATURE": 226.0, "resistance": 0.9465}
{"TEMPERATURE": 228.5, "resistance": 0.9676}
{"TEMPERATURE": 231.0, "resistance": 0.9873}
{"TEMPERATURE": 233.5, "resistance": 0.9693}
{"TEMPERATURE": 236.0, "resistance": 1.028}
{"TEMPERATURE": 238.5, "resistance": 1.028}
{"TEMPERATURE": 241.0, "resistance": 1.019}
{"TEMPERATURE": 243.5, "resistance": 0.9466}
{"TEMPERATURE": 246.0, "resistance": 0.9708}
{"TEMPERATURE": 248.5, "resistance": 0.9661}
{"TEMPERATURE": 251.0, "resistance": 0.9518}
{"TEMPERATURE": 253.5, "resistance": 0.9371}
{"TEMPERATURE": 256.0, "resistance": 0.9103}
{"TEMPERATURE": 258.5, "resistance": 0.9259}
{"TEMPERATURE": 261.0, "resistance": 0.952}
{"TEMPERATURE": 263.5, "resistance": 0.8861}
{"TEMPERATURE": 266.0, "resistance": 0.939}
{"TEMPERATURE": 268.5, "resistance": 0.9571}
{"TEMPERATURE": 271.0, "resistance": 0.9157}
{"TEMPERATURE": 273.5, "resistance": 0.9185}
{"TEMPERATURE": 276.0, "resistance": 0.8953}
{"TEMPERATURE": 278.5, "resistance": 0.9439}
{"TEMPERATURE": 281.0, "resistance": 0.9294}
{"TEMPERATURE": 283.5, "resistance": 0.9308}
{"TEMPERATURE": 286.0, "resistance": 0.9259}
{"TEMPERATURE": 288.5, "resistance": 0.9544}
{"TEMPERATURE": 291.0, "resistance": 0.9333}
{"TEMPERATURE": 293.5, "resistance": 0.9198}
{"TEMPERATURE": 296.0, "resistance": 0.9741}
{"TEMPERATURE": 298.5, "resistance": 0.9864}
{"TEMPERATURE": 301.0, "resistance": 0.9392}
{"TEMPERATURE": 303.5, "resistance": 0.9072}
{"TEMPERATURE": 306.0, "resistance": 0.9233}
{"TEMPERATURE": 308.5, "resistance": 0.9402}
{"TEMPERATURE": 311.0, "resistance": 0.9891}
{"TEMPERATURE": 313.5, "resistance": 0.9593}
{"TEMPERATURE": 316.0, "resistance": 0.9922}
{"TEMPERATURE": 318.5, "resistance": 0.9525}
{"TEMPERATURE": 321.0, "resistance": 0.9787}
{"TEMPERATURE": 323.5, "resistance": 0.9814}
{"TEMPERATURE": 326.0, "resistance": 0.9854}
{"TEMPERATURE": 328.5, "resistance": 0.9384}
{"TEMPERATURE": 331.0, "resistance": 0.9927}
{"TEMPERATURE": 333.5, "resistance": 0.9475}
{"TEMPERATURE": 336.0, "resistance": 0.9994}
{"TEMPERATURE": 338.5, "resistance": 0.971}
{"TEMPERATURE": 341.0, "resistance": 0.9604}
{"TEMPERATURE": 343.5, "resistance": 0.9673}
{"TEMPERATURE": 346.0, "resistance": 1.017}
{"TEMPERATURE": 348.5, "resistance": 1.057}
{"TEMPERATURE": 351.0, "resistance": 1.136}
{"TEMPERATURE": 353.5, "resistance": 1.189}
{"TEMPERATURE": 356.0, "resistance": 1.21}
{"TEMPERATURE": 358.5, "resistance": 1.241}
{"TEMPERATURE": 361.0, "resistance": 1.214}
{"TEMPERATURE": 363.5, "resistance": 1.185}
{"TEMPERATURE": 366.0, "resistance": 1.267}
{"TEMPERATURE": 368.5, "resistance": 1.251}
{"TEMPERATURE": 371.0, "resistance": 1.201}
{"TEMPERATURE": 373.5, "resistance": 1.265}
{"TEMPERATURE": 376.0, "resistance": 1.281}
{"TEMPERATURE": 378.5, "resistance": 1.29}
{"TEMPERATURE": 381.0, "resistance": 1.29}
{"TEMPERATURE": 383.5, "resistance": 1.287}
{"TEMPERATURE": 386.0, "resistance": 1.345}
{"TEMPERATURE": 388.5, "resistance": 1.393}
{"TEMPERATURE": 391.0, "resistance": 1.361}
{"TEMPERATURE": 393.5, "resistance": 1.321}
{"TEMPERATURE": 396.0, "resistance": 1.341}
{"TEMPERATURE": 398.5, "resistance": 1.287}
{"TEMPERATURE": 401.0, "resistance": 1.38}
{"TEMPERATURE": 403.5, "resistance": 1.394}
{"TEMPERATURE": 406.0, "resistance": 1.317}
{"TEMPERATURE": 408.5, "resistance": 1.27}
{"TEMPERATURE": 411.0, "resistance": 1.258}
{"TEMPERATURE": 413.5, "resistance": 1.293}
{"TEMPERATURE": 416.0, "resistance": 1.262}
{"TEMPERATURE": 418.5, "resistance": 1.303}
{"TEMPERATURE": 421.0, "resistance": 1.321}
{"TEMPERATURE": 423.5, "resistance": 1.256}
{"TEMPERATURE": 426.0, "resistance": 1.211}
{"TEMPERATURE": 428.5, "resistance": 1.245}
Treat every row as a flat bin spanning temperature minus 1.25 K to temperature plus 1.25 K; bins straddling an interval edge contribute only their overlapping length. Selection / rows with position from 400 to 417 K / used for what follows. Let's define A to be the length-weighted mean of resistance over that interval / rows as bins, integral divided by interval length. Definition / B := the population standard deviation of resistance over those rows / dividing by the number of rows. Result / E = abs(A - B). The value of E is 1.26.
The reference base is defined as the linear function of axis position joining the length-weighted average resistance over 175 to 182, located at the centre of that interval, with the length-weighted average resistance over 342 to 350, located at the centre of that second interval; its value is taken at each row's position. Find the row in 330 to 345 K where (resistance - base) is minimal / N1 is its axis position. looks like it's 333.5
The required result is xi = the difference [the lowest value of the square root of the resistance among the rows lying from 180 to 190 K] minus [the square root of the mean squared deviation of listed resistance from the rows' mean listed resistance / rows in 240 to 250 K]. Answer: 0.91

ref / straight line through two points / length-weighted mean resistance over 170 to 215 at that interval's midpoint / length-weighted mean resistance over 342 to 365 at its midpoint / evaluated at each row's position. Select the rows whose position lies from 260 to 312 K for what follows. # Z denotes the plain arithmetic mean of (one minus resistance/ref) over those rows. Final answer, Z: 0.12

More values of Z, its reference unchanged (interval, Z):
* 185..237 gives 0.04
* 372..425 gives -0.11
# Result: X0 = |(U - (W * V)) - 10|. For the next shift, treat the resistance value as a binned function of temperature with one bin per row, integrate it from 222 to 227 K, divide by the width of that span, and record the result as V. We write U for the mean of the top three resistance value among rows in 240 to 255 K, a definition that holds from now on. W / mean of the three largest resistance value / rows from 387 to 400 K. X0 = 10.3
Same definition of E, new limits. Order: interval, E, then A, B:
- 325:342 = 0.95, 0.97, 0.0214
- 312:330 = 0.95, 0.97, 0.0183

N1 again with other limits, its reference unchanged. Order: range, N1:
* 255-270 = 263.5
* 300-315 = 303.5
